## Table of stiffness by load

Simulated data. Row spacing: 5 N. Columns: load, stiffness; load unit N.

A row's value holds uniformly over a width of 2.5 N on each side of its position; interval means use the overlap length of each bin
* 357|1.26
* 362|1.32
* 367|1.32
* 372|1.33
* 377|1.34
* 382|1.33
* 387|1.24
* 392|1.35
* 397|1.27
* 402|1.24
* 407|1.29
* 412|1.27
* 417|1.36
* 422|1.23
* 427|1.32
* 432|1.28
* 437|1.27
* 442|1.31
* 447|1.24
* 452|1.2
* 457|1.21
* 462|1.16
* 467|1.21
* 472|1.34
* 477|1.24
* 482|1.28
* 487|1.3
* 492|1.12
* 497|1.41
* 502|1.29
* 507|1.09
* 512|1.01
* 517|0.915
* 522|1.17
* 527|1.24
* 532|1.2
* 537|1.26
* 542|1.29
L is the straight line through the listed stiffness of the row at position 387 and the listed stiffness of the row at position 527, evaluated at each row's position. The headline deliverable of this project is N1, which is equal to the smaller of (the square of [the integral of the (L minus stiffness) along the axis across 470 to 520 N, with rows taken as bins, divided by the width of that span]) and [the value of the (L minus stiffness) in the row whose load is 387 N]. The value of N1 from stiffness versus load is 0.000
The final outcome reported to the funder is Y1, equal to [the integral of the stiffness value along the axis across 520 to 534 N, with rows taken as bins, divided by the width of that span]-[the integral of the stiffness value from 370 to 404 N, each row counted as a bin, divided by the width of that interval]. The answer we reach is -0.10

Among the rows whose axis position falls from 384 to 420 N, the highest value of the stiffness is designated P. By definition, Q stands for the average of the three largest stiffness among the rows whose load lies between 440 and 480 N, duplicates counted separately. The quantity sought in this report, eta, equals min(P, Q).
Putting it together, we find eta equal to 1.30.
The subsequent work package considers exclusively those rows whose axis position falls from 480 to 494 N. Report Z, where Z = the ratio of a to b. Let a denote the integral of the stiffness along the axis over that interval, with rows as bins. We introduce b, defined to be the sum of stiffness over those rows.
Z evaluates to 4.68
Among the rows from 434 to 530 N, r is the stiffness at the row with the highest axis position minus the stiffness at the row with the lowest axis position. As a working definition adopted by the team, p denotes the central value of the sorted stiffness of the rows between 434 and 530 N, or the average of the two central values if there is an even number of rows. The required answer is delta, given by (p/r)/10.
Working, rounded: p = 1.24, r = -0.030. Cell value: -4.1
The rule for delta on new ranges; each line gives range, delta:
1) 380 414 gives -2.1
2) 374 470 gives -1.0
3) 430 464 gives -1.0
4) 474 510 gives -0.9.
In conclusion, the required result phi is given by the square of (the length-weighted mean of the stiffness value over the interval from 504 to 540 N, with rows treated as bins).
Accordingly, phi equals 1.28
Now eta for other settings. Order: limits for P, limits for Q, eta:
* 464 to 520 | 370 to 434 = 1.35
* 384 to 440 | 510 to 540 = 1.23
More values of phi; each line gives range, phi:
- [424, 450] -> 1.64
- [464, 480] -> 1.59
